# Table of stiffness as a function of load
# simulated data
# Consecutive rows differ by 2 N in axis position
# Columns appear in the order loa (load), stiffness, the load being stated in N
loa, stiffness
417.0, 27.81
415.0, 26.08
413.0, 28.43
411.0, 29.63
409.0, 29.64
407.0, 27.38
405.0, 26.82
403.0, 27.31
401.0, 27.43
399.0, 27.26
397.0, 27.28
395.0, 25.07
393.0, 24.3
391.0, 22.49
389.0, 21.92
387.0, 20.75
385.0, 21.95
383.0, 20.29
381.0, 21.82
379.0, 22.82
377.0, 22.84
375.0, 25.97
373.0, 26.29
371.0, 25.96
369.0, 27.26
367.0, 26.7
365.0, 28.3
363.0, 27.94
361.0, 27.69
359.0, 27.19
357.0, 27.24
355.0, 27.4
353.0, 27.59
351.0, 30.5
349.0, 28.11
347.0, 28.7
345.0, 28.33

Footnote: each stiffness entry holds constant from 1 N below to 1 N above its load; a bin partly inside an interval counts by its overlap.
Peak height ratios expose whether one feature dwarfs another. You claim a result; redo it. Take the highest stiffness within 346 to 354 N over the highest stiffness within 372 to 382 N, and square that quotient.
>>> 1.35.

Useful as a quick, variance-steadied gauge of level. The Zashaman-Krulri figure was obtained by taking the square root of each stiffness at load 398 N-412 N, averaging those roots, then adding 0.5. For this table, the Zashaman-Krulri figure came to 5.78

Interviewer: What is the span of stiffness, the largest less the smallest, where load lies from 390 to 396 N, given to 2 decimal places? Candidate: 2.58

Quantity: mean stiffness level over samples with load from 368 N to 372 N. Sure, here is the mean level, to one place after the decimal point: 26.6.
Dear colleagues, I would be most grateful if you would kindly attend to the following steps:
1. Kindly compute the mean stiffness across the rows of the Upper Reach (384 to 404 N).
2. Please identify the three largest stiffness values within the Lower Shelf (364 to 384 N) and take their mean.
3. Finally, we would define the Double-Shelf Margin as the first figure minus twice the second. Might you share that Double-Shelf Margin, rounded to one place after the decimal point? -30.3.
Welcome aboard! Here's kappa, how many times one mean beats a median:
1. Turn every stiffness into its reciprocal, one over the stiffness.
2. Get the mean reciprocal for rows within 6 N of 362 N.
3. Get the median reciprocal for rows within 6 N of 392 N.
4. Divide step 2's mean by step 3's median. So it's 0.85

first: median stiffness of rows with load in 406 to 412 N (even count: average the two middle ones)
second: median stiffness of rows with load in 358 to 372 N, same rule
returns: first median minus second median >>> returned 2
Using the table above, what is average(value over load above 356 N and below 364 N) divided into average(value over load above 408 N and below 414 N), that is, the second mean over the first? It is 1.06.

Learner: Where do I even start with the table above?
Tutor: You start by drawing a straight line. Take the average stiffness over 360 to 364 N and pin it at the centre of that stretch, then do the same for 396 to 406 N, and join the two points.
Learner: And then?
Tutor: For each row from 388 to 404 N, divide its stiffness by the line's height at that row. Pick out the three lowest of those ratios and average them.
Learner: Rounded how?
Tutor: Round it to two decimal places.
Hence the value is 0.84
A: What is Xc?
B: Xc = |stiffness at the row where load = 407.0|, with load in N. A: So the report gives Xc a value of 27.4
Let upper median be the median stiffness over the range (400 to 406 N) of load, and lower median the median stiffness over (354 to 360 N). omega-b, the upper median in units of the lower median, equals 1.00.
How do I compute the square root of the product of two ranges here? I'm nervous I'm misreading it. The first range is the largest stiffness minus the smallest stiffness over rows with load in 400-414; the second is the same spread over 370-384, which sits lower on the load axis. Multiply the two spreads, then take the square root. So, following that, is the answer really 4.1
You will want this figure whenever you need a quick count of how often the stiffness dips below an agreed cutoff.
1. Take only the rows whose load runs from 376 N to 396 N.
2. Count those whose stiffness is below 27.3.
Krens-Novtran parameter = 10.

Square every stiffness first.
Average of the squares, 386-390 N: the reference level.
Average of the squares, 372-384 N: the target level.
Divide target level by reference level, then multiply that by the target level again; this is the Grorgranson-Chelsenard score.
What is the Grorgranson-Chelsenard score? 662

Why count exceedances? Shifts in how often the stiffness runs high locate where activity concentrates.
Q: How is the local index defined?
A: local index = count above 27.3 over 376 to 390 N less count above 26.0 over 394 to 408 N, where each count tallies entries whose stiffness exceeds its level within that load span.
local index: -6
